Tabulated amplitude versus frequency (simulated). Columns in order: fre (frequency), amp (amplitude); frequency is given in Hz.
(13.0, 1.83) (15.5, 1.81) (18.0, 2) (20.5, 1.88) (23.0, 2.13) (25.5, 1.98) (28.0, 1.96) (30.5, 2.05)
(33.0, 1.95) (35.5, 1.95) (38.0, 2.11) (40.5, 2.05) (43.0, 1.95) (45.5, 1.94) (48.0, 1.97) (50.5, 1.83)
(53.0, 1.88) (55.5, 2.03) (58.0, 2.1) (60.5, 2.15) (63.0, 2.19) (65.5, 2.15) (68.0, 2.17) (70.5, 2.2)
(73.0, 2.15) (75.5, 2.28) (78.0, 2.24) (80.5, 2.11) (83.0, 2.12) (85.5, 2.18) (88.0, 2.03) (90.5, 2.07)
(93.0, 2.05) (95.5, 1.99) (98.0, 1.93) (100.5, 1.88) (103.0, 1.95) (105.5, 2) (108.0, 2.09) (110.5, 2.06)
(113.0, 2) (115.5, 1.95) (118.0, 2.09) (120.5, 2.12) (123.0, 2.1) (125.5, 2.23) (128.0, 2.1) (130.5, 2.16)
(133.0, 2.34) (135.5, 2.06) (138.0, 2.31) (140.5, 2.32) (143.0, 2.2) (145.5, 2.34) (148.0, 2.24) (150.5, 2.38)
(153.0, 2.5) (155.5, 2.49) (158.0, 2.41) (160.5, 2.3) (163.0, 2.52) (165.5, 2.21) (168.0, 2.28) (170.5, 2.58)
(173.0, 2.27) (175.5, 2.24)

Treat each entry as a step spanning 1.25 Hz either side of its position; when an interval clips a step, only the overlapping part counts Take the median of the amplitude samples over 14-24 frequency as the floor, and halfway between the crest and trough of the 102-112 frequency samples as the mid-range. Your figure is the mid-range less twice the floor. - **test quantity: -1.9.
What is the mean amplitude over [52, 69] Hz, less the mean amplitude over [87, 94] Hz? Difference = 0.05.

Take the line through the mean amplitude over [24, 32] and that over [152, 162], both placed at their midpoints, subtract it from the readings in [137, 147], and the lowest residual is -0.179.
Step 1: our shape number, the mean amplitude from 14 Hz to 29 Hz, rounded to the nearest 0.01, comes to 1.96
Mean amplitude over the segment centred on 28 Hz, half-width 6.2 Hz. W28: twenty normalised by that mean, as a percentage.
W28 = 993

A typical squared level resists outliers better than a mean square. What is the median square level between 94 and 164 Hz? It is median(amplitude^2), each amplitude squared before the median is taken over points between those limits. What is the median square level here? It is 4.6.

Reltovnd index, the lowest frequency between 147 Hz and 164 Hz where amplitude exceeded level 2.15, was 148.0 Hz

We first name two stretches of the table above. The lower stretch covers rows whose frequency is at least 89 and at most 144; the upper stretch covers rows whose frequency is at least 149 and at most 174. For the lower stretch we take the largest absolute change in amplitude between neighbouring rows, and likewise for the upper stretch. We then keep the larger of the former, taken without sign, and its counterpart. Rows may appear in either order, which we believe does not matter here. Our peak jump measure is 0.31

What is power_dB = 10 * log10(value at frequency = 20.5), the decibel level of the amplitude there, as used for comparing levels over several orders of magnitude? 2.74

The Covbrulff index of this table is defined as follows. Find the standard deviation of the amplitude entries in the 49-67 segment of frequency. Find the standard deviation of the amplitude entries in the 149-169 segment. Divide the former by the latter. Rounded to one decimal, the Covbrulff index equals 1.2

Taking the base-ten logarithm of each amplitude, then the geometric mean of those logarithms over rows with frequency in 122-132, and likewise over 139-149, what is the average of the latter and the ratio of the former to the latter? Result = 0.643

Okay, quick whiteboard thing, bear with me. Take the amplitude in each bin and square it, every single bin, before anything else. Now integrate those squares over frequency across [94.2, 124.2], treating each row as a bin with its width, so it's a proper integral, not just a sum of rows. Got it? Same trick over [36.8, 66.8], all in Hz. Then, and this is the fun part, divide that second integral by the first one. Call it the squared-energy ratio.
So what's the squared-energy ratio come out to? 1.02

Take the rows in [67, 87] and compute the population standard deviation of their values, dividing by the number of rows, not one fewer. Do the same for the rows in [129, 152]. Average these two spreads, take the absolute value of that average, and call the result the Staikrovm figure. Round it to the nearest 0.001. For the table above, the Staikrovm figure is 0.076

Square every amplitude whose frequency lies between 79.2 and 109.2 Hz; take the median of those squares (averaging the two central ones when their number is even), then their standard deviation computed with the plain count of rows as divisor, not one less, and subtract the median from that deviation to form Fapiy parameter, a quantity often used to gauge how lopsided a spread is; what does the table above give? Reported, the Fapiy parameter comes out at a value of -3.82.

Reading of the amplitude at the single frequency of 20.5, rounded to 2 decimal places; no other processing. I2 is 1.88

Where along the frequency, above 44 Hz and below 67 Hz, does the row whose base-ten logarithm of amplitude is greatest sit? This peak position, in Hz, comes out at 63.0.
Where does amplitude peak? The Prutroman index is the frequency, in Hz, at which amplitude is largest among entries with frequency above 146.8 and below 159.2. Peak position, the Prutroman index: 153.0 Hz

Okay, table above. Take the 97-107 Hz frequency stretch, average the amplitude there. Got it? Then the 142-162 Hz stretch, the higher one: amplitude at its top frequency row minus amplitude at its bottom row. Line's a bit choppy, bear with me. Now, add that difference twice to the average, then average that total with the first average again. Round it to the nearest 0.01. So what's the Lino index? 2.04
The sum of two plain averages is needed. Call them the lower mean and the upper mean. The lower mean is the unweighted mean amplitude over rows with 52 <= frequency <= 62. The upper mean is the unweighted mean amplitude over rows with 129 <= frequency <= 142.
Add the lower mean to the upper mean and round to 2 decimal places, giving 4.28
